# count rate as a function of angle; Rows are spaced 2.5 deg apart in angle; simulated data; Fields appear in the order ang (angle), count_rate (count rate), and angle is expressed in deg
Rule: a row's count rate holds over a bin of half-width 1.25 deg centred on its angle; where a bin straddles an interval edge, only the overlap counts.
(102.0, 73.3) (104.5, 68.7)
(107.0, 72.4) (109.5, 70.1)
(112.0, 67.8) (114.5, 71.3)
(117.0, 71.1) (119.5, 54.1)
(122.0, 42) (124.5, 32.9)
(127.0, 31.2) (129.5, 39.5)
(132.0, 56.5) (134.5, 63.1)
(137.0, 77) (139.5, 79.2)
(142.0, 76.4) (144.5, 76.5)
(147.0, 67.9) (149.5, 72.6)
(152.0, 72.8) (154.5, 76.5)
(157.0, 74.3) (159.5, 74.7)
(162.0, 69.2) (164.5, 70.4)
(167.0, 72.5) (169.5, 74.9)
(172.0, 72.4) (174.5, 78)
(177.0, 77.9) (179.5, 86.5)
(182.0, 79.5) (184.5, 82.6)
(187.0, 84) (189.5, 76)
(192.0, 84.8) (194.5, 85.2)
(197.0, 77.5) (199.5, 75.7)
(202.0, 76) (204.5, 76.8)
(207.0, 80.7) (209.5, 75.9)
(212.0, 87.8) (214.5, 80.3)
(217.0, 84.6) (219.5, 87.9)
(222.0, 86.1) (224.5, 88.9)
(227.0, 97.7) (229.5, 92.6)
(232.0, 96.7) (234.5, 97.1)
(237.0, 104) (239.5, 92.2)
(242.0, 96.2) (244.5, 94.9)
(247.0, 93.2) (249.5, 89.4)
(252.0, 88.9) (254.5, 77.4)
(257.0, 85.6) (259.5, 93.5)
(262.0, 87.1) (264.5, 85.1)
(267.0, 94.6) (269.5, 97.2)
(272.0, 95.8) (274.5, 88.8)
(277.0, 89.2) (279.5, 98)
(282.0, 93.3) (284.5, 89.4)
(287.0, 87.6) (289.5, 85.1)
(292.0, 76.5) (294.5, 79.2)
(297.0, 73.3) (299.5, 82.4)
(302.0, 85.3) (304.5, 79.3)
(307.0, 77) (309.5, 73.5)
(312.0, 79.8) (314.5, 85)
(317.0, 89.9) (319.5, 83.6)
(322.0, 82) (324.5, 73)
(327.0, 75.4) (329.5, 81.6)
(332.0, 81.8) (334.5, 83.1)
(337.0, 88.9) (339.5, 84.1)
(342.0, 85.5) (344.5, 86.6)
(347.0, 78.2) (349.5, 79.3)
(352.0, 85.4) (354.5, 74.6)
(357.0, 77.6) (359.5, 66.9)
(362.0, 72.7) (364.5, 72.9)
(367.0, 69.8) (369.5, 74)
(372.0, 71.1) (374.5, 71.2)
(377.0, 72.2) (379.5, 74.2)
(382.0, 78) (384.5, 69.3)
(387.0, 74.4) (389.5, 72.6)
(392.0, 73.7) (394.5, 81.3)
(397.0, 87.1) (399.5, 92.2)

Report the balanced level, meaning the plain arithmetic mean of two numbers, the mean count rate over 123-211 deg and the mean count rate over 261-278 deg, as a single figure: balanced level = 81.7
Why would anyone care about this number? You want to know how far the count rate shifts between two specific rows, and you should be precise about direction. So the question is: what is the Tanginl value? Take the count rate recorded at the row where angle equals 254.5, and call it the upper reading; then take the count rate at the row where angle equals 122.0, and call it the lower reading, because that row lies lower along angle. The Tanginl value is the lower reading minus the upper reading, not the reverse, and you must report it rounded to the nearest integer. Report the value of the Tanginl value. -35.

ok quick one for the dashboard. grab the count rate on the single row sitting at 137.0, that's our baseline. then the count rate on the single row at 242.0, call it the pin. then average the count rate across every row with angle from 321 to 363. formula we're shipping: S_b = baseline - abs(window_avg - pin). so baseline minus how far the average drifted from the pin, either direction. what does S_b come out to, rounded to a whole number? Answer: 61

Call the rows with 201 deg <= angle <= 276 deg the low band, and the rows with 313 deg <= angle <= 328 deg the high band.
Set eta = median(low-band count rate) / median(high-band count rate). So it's 1.1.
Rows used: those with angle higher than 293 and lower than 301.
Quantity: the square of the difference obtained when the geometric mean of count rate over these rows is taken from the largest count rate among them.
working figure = 18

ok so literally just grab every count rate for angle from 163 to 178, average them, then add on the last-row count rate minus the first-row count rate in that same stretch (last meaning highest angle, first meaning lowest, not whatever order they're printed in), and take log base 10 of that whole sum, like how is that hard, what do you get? 1.91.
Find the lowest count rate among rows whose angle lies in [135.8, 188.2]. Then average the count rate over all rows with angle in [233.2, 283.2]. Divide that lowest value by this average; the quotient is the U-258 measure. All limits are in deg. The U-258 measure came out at 0.74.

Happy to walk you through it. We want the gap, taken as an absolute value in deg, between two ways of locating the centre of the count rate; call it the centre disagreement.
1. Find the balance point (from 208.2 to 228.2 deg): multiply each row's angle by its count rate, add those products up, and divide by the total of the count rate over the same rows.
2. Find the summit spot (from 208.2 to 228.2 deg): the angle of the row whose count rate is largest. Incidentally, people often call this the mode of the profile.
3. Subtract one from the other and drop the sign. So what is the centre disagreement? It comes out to 8.4 deg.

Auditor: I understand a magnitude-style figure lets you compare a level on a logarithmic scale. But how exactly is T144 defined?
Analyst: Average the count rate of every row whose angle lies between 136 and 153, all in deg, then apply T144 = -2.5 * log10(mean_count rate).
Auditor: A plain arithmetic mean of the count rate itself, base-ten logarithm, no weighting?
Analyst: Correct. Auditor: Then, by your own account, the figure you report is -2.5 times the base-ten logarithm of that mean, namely -4.68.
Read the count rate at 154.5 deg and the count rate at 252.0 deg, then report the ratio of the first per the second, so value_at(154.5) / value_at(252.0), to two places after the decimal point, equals 0.86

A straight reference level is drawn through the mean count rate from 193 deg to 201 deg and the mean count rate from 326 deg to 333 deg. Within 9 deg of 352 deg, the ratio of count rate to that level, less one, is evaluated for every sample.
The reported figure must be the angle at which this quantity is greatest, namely 344.5 deg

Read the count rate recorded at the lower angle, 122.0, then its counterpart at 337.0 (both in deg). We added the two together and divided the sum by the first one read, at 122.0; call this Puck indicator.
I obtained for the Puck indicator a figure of 3.12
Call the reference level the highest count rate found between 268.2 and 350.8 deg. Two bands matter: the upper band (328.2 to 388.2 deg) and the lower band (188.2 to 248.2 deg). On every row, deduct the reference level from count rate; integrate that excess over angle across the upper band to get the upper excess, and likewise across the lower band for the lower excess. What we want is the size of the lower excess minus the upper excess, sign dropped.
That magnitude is 588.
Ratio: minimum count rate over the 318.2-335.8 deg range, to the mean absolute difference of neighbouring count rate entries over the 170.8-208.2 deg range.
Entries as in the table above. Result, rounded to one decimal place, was 17.8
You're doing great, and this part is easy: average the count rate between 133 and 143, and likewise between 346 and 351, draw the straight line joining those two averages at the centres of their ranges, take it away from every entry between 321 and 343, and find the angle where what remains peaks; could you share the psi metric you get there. 337.0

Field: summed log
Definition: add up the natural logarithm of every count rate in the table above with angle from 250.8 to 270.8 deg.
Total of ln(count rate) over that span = 35.9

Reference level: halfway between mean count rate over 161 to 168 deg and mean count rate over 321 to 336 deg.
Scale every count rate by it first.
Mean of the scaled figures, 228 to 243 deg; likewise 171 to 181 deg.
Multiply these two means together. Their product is 1.35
